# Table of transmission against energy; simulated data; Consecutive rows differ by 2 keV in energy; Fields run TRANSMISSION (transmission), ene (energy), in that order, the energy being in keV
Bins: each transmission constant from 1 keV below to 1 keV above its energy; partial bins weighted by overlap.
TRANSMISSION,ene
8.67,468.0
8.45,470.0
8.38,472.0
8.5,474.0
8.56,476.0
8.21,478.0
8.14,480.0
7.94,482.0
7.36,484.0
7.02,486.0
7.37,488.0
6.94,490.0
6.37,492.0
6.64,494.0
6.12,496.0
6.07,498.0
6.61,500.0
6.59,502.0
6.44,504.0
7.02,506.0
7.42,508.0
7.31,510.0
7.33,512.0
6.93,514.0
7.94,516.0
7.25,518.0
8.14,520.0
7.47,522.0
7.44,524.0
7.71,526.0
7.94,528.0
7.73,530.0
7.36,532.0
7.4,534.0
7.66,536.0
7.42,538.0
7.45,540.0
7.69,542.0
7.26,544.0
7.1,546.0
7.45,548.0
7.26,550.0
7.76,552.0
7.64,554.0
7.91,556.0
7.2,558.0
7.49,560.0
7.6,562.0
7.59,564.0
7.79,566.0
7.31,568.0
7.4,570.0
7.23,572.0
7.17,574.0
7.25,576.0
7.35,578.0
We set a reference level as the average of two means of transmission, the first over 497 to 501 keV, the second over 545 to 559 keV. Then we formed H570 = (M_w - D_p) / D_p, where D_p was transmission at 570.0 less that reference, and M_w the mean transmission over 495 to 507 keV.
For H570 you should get 12.1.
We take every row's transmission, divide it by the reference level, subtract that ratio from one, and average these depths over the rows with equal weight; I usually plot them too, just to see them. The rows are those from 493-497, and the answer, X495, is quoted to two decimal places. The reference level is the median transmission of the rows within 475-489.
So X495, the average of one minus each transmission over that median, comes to 0.20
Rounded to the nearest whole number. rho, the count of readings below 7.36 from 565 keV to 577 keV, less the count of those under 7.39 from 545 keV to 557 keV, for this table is 2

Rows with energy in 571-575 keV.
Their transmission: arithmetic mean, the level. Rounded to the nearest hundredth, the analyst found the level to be 7.20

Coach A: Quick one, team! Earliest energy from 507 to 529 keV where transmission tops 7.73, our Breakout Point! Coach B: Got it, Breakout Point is 516.0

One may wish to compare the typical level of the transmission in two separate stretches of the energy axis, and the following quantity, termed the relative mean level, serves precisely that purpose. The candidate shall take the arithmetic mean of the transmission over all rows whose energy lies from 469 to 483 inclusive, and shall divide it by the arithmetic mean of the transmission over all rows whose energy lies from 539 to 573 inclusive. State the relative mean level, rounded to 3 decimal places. 1.111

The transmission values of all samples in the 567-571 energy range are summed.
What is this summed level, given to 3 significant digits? 14.7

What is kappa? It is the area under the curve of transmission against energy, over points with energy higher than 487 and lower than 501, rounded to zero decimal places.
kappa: 92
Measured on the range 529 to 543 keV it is 105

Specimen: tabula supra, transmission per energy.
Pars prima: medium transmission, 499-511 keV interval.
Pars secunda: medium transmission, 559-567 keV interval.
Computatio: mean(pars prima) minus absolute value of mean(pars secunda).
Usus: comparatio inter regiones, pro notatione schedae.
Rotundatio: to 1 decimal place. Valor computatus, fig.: -0.7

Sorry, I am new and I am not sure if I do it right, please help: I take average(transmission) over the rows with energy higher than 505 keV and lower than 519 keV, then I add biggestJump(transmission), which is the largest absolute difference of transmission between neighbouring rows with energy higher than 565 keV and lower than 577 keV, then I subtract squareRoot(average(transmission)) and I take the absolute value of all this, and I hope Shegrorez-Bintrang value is 5.09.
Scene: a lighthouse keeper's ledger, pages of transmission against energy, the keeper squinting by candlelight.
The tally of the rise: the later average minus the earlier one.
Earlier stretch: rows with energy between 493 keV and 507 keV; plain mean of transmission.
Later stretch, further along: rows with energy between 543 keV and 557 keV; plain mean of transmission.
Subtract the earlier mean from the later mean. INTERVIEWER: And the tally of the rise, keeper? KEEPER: 1.0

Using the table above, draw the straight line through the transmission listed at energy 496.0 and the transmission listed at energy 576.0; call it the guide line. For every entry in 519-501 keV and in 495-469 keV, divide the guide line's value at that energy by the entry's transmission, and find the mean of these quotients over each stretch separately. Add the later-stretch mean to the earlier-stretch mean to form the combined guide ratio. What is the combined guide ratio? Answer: 1.668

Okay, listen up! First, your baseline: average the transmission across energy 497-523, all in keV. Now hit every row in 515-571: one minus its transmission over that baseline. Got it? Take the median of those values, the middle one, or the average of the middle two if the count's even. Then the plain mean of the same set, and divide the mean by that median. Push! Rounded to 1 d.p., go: 1.2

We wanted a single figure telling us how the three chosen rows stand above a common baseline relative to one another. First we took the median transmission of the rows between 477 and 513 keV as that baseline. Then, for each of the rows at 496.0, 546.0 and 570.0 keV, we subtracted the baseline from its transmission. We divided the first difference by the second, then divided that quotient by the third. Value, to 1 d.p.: -29.6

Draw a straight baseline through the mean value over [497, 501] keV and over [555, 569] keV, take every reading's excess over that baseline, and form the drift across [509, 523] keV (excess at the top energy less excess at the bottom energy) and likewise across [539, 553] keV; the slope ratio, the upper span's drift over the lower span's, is -1.1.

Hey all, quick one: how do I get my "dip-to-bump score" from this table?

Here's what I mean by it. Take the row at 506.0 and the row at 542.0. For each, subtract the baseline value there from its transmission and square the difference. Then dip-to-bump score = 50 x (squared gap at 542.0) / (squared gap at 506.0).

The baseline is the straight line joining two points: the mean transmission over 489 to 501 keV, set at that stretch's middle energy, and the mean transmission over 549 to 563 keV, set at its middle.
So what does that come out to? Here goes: 57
